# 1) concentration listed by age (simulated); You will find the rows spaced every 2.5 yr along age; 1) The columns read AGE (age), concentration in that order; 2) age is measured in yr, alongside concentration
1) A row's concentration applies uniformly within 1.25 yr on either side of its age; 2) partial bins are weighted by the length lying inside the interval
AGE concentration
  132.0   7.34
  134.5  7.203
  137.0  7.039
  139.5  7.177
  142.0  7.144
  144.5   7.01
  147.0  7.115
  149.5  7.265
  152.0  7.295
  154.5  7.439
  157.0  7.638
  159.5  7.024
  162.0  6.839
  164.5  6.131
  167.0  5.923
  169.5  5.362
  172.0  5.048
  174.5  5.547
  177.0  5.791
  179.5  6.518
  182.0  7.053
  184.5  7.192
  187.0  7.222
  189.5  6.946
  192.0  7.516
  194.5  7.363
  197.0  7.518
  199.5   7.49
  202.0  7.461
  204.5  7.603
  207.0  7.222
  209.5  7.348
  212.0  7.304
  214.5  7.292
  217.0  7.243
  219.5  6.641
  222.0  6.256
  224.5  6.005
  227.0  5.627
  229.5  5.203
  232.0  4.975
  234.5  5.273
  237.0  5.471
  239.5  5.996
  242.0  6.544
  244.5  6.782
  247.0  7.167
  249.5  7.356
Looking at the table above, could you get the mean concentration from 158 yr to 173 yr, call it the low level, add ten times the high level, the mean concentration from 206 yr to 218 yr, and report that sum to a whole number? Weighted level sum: 79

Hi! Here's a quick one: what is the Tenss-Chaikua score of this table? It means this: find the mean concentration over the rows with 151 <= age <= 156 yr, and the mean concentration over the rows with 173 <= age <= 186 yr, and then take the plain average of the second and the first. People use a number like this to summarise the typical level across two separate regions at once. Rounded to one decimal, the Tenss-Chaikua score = 6.9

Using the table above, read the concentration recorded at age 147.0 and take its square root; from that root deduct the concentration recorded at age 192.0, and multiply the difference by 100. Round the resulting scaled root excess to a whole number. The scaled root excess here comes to -485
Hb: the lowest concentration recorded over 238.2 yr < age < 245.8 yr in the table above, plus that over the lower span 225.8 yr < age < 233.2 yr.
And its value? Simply 11.0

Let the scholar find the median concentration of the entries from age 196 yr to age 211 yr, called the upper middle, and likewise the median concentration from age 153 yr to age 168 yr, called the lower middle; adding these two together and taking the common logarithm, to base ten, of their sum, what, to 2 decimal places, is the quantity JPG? 1.16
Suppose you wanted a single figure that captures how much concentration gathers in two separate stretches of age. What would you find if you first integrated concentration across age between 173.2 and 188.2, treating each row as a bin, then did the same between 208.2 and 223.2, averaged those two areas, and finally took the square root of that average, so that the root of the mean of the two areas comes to 10.1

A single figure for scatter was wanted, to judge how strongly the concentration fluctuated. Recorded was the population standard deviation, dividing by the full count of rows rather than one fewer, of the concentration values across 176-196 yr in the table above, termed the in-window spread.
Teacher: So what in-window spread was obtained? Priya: 0.5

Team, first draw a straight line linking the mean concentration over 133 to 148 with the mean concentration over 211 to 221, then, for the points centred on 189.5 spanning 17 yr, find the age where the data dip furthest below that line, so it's 189.5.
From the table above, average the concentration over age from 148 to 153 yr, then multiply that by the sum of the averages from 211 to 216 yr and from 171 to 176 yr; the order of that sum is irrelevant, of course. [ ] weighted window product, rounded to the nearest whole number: 92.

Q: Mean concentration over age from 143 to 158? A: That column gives 7.3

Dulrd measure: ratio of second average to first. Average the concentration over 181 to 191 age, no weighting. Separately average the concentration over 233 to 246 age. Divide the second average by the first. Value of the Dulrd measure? 0.85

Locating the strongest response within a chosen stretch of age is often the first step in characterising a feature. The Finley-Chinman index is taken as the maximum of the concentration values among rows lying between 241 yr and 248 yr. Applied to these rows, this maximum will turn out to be 7.167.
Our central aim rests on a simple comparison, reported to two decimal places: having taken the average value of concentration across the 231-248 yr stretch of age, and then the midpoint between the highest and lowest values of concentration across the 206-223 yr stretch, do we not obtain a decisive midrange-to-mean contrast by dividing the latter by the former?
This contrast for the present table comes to 1.13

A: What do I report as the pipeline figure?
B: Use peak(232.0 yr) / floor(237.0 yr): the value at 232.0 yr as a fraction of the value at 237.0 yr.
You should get 0.91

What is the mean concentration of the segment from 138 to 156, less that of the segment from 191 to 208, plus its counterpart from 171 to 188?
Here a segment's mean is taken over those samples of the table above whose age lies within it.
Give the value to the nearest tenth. 6.1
